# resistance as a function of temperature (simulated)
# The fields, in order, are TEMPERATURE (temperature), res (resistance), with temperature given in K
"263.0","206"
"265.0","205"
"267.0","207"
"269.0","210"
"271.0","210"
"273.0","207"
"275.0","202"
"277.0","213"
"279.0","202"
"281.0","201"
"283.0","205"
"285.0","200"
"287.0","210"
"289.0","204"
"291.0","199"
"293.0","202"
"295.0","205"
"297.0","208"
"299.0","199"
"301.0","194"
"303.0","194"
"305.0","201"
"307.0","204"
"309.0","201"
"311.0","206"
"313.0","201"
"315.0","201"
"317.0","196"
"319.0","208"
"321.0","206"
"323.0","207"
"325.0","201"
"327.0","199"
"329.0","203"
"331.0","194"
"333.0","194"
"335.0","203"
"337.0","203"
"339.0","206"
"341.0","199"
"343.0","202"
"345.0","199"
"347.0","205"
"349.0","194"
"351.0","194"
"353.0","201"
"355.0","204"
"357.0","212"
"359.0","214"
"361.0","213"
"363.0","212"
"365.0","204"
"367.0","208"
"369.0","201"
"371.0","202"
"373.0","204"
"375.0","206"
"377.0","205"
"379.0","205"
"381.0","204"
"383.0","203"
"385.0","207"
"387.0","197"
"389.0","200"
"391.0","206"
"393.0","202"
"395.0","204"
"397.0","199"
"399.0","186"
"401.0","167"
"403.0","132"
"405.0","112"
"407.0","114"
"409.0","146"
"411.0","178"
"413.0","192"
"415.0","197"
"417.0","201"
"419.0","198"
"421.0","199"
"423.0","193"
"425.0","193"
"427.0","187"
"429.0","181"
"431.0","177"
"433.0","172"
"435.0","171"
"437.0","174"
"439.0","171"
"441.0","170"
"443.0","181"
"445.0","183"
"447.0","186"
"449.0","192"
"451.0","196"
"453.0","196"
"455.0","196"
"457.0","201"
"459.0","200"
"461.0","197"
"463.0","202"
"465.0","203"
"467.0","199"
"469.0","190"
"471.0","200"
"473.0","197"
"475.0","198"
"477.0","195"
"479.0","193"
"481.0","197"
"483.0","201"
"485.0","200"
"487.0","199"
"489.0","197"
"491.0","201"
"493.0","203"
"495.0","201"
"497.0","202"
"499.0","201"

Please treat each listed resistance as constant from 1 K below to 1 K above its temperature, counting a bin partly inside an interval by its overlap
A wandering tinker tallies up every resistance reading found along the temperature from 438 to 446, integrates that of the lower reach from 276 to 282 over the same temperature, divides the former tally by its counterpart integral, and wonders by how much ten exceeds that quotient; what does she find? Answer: 9.4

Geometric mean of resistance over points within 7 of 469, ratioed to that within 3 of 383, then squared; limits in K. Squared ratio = 0.94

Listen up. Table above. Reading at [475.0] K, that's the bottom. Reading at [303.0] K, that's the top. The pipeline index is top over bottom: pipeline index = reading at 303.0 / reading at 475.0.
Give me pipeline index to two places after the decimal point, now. 0.98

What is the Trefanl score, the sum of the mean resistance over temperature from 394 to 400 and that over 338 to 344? 399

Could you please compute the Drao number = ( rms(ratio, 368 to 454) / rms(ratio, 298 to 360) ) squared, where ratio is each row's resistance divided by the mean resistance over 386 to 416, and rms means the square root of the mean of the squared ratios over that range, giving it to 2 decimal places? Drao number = 0.86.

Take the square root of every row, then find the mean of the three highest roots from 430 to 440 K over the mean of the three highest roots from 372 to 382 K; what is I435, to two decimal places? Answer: 0.92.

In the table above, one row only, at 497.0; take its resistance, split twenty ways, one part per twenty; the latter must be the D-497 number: 10.1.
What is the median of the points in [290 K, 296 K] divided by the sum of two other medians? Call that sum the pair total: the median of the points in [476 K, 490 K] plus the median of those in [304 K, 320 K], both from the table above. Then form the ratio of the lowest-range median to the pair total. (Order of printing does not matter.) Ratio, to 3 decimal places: 0.508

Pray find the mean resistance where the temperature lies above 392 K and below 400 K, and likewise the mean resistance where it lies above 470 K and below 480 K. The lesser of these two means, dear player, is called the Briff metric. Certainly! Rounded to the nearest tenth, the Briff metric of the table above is 196.6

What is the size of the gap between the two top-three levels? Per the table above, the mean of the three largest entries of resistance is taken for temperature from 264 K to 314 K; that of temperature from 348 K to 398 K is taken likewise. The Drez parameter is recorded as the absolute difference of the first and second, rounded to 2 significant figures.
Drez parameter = 2.0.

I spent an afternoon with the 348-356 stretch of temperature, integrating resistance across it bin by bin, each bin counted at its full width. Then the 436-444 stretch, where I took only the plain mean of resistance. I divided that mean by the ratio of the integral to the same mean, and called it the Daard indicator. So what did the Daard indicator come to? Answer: 19.1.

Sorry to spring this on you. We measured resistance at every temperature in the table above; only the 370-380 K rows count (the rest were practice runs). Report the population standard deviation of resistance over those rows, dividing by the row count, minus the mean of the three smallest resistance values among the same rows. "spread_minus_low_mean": -202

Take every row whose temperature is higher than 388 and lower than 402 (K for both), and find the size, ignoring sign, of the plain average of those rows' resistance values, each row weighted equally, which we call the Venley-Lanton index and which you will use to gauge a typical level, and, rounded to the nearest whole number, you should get 195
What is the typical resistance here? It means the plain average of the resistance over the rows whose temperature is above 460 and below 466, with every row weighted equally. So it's 201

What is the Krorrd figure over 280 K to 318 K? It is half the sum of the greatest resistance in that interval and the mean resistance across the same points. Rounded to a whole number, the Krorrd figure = 206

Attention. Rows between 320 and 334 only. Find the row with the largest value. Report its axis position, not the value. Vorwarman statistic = 323.0 K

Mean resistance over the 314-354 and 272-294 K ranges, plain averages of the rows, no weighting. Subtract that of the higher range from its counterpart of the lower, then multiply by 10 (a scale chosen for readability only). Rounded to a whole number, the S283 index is 33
